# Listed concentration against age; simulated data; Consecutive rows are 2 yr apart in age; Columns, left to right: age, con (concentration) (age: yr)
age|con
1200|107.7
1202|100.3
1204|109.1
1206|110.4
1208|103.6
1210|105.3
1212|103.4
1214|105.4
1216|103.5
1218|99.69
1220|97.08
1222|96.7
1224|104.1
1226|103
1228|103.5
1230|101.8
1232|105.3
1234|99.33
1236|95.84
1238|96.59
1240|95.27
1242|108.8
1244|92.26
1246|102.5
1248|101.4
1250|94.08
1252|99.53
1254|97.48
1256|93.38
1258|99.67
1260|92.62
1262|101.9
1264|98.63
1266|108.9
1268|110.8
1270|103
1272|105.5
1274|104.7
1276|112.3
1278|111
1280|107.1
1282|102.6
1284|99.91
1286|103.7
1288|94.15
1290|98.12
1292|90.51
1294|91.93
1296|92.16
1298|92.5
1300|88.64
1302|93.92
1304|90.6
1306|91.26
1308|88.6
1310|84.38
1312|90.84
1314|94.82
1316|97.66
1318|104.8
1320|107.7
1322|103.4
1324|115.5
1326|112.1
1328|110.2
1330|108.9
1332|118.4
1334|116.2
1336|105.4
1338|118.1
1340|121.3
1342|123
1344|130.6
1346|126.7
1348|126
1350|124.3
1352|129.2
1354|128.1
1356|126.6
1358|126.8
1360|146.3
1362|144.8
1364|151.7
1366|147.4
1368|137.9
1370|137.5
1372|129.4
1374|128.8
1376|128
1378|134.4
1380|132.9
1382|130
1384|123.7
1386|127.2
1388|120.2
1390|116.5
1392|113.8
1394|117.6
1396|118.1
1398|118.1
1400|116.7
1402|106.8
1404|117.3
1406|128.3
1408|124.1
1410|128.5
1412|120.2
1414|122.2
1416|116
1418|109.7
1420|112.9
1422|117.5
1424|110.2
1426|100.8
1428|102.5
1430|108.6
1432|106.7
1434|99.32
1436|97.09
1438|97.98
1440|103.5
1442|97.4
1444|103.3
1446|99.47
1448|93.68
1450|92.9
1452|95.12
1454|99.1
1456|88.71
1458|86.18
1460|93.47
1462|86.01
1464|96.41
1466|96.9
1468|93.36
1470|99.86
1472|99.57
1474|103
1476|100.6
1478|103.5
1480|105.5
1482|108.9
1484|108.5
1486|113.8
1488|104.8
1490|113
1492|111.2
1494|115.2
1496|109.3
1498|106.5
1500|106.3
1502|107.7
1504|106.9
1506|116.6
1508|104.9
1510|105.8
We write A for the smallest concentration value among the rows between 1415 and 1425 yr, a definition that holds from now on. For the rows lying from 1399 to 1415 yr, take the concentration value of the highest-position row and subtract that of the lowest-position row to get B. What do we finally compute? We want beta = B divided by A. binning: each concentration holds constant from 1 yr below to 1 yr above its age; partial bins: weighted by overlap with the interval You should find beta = 0.05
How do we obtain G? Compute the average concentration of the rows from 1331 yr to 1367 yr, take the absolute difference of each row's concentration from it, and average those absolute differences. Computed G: 8.9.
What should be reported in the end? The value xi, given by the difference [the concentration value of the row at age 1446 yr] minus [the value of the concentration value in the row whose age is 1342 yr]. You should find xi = -24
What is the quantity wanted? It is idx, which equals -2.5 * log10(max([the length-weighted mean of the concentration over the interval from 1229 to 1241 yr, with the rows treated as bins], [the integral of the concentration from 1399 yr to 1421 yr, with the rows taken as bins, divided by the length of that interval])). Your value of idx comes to -5.18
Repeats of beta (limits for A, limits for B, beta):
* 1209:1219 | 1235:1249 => 0.06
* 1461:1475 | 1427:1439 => -0.05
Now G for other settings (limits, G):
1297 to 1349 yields 11.8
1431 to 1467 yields 4.2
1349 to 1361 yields 5.4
